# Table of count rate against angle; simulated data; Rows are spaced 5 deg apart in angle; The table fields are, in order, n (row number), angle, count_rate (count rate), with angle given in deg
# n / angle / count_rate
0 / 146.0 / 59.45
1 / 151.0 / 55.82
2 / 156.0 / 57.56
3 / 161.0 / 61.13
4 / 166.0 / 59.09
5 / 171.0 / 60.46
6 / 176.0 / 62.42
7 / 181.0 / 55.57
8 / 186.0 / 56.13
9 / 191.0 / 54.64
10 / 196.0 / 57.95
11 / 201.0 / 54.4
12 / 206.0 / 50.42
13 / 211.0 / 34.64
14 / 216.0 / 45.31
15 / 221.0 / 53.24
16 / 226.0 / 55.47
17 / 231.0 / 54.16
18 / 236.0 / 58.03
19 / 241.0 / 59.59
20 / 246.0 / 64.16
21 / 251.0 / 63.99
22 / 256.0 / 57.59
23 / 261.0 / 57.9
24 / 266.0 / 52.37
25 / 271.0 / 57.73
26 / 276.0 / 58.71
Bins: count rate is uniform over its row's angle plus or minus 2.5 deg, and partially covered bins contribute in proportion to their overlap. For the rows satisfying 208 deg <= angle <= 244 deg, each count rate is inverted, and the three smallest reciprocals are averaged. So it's 0.0173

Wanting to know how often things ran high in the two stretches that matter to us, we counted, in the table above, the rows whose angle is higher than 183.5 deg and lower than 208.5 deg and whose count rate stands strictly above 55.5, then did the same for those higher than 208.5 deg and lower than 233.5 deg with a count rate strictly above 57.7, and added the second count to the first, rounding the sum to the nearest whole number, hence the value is 2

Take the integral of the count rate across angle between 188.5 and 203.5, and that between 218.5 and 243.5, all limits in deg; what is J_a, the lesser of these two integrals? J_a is 835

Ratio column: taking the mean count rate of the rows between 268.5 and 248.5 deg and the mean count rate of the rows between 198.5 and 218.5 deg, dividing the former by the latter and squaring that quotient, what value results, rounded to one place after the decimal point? 1.6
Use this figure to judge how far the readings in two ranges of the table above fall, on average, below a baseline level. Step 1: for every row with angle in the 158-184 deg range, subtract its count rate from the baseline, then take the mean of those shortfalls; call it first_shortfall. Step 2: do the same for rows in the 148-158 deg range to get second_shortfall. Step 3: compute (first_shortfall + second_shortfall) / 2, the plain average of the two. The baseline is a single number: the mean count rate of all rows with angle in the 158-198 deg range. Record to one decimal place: 0.2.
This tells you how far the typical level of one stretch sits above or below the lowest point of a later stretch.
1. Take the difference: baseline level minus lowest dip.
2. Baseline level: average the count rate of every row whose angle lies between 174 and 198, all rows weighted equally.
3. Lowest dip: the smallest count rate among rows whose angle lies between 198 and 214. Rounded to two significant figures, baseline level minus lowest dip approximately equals 23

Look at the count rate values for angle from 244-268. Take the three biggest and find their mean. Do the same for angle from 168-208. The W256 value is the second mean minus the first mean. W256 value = -1.7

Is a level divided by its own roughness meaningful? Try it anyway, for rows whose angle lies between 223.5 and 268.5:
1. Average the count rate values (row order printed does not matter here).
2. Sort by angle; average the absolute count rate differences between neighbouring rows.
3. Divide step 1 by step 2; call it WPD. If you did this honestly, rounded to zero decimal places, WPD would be 20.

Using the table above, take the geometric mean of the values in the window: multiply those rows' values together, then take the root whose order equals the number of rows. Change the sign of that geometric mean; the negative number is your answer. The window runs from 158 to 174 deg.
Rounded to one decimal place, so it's -60.2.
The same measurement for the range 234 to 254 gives -61.4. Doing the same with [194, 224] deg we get -48.7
